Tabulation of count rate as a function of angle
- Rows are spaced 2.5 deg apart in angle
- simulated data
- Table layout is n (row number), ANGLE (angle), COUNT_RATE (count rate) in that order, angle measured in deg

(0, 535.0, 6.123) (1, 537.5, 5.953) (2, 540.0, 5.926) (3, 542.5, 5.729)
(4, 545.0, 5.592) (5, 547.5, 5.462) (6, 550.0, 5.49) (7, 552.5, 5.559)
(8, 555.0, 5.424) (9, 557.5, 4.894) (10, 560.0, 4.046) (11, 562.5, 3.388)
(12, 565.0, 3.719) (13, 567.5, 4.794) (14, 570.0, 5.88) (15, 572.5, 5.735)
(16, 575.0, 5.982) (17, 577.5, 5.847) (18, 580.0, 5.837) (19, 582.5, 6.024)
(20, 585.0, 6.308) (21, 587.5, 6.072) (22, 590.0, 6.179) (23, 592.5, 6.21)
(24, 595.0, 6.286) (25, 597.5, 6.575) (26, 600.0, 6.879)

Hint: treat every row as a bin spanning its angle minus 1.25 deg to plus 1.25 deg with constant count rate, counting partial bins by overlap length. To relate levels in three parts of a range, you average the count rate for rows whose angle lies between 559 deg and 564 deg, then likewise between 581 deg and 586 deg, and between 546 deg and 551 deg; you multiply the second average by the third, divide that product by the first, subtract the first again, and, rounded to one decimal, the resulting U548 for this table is 5.4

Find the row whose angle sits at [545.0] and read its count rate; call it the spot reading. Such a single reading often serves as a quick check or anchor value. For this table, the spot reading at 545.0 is 5.592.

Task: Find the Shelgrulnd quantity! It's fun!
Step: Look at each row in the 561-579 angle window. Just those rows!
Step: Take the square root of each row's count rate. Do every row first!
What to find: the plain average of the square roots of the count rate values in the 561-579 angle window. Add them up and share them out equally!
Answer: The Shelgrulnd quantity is 2.23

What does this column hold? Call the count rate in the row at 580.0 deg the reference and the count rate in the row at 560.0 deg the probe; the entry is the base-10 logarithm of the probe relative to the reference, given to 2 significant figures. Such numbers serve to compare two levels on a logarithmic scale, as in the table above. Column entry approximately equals -0.16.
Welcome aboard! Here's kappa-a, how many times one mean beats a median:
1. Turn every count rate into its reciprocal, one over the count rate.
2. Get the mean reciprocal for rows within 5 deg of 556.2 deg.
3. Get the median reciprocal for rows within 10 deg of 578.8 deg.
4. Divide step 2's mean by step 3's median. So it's 1.21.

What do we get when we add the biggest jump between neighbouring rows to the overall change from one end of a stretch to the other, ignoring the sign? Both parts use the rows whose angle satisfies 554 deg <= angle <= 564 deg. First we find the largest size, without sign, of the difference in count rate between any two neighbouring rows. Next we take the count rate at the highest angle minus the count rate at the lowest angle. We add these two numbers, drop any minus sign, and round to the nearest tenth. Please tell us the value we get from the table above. 1.2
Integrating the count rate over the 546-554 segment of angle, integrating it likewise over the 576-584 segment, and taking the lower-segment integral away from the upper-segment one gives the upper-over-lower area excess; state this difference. 3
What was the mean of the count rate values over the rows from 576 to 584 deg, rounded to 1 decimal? 5.9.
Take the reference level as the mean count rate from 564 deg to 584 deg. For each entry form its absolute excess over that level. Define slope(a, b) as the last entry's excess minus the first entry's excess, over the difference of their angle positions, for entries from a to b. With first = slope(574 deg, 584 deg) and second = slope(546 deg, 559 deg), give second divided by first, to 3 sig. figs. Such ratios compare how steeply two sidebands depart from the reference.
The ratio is 10.1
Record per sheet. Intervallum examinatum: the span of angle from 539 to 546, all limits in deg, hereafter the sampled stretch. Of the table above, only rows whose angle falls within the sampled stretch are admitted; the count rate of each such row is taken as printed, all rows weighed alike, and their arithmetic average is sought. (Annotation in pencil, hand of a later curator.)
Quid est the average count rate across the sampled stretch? 5.7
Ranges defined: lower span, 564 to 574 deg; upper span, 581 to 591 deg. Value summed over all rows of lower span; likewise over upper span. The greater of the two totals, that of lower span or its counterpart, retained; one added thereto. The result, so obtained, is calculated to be 25.6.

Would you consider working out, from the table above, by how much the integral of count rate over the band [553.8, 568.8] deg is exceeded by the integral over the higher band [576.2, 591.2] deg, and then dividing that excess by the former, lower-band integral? 0.38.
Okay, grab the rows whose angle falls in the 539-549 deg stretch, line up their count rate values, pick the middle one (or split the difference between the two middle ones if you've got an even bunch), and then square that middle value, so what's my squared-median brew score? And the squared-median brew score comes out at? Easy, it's 32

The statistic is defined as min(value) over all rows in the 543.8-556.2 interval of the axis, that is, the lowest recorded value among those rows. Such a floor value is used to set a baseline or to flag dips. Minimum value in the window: 5.424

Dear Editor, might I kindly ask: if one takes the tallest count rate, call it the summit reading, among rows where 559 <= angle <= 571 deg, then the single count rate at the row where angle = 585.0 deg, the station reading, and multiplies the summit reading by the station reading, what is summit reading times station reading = 37.1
